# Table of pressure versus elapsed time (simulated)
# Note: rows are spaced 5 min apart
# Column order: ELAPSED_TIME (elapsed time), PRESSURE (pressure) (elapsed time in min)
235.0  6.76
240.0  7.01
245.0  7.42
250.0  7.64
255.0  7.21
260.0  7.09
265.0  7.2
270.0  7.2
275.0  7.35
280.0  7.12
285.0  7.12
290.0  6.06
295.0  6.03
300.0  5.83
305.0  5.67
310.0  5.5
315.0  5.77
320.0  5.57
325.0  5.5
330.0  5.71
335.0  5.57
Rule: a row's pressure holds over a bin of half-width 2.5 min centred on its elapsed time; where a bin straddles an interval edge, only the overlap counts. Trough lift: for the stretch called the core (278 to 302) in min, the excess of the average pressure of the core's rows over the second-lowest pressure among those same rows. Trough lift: 0.40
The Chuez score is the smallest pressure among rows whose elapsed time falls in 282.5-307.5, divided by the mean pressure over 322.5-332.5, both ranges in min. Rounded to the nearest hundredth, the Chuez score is 1.01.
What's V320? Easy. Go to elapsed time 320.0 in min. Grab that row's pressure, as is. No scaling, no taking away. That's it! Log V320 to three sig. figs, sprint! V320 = 5.57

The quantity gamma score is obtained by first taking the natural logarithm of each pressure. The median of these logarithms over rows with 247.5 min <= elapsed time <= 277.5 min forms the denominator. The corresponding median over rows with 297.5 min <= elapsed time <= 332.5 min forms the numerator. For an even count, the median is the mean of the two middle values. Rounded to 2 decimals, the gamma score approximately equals 0.88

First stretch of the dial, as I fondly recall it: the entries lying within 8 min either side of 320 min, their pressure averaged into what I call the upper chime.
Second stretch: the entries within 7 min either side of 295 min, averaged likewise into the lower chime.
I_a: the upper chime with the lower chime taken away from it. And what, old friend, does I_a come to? -0.4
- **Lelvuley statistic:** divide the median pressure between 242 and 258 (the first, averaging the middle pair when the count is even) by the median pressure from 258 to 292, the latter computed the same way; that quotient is 1.04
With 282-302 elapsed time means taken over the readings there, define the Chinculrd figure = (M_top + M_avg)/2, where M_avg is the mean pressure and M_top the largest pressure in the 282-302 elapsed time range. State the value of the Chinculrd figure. 6.7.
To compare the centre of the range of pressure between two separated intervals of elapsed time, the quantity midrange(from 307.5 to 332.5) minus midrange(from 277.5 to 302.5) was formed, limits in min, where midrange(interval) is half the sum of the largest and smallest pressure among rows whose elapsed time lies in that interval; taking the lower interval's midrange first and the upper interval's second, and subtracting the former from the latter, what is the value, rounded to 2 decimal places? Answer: -0.84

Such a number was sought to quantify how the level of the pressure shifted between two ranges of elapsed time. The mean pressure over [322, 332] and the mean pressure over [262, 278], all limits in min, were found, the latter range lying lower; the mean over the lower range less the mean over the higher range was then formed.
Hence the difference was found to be 1.6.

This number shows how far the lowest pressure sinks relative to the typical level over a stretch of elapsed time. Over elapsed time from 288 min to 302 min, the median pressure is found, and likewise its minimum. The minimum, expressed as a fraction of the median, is 0.97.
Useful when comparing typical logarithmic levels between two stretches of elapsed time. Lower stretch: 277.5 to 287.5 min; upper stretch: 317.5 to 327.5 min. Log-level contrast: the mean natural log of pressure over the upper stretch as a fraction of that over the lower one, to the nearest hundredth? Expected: 0.87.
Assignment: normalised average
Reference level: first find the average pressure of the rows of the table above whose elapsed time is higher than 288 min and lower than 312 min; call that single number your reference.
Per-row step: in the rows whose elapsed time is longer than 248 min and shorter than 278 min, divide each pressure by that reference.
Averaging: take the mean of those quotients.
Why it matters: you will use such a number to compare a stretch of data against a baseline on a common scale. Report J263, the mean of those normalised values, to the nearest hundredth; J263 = 1.25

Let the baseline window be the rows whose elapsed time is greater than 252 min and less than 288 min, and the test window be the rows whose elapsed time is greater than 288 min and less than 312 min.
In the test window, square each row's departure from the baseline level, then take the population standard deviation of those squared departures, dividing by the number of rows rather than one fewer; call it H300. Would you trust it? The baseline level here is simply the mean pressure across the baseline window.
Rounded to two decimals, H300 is 0.59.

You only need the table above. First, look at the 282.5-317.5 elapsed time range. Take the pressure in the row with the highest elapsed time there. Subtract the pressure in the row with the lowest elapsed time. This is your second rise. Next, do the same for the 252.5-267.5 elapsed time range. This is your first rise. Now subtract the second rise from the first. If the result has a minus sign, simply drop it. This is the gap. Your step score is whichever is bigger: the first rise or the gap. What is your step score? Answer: 1.34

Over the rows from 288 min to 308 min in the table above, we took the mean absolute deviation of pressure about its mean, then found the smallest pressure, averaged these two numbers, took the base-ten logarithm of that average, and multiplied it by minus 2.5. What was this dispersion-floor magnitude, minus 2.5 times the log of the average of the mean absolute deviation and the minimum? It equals -1.16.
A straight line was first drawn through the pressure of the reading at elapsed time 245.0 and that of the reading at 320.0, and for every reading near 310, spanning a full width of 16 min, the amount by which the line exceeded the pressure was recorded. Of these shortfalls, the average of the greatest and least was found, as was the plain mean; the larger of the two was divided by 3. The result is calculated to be 0.06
